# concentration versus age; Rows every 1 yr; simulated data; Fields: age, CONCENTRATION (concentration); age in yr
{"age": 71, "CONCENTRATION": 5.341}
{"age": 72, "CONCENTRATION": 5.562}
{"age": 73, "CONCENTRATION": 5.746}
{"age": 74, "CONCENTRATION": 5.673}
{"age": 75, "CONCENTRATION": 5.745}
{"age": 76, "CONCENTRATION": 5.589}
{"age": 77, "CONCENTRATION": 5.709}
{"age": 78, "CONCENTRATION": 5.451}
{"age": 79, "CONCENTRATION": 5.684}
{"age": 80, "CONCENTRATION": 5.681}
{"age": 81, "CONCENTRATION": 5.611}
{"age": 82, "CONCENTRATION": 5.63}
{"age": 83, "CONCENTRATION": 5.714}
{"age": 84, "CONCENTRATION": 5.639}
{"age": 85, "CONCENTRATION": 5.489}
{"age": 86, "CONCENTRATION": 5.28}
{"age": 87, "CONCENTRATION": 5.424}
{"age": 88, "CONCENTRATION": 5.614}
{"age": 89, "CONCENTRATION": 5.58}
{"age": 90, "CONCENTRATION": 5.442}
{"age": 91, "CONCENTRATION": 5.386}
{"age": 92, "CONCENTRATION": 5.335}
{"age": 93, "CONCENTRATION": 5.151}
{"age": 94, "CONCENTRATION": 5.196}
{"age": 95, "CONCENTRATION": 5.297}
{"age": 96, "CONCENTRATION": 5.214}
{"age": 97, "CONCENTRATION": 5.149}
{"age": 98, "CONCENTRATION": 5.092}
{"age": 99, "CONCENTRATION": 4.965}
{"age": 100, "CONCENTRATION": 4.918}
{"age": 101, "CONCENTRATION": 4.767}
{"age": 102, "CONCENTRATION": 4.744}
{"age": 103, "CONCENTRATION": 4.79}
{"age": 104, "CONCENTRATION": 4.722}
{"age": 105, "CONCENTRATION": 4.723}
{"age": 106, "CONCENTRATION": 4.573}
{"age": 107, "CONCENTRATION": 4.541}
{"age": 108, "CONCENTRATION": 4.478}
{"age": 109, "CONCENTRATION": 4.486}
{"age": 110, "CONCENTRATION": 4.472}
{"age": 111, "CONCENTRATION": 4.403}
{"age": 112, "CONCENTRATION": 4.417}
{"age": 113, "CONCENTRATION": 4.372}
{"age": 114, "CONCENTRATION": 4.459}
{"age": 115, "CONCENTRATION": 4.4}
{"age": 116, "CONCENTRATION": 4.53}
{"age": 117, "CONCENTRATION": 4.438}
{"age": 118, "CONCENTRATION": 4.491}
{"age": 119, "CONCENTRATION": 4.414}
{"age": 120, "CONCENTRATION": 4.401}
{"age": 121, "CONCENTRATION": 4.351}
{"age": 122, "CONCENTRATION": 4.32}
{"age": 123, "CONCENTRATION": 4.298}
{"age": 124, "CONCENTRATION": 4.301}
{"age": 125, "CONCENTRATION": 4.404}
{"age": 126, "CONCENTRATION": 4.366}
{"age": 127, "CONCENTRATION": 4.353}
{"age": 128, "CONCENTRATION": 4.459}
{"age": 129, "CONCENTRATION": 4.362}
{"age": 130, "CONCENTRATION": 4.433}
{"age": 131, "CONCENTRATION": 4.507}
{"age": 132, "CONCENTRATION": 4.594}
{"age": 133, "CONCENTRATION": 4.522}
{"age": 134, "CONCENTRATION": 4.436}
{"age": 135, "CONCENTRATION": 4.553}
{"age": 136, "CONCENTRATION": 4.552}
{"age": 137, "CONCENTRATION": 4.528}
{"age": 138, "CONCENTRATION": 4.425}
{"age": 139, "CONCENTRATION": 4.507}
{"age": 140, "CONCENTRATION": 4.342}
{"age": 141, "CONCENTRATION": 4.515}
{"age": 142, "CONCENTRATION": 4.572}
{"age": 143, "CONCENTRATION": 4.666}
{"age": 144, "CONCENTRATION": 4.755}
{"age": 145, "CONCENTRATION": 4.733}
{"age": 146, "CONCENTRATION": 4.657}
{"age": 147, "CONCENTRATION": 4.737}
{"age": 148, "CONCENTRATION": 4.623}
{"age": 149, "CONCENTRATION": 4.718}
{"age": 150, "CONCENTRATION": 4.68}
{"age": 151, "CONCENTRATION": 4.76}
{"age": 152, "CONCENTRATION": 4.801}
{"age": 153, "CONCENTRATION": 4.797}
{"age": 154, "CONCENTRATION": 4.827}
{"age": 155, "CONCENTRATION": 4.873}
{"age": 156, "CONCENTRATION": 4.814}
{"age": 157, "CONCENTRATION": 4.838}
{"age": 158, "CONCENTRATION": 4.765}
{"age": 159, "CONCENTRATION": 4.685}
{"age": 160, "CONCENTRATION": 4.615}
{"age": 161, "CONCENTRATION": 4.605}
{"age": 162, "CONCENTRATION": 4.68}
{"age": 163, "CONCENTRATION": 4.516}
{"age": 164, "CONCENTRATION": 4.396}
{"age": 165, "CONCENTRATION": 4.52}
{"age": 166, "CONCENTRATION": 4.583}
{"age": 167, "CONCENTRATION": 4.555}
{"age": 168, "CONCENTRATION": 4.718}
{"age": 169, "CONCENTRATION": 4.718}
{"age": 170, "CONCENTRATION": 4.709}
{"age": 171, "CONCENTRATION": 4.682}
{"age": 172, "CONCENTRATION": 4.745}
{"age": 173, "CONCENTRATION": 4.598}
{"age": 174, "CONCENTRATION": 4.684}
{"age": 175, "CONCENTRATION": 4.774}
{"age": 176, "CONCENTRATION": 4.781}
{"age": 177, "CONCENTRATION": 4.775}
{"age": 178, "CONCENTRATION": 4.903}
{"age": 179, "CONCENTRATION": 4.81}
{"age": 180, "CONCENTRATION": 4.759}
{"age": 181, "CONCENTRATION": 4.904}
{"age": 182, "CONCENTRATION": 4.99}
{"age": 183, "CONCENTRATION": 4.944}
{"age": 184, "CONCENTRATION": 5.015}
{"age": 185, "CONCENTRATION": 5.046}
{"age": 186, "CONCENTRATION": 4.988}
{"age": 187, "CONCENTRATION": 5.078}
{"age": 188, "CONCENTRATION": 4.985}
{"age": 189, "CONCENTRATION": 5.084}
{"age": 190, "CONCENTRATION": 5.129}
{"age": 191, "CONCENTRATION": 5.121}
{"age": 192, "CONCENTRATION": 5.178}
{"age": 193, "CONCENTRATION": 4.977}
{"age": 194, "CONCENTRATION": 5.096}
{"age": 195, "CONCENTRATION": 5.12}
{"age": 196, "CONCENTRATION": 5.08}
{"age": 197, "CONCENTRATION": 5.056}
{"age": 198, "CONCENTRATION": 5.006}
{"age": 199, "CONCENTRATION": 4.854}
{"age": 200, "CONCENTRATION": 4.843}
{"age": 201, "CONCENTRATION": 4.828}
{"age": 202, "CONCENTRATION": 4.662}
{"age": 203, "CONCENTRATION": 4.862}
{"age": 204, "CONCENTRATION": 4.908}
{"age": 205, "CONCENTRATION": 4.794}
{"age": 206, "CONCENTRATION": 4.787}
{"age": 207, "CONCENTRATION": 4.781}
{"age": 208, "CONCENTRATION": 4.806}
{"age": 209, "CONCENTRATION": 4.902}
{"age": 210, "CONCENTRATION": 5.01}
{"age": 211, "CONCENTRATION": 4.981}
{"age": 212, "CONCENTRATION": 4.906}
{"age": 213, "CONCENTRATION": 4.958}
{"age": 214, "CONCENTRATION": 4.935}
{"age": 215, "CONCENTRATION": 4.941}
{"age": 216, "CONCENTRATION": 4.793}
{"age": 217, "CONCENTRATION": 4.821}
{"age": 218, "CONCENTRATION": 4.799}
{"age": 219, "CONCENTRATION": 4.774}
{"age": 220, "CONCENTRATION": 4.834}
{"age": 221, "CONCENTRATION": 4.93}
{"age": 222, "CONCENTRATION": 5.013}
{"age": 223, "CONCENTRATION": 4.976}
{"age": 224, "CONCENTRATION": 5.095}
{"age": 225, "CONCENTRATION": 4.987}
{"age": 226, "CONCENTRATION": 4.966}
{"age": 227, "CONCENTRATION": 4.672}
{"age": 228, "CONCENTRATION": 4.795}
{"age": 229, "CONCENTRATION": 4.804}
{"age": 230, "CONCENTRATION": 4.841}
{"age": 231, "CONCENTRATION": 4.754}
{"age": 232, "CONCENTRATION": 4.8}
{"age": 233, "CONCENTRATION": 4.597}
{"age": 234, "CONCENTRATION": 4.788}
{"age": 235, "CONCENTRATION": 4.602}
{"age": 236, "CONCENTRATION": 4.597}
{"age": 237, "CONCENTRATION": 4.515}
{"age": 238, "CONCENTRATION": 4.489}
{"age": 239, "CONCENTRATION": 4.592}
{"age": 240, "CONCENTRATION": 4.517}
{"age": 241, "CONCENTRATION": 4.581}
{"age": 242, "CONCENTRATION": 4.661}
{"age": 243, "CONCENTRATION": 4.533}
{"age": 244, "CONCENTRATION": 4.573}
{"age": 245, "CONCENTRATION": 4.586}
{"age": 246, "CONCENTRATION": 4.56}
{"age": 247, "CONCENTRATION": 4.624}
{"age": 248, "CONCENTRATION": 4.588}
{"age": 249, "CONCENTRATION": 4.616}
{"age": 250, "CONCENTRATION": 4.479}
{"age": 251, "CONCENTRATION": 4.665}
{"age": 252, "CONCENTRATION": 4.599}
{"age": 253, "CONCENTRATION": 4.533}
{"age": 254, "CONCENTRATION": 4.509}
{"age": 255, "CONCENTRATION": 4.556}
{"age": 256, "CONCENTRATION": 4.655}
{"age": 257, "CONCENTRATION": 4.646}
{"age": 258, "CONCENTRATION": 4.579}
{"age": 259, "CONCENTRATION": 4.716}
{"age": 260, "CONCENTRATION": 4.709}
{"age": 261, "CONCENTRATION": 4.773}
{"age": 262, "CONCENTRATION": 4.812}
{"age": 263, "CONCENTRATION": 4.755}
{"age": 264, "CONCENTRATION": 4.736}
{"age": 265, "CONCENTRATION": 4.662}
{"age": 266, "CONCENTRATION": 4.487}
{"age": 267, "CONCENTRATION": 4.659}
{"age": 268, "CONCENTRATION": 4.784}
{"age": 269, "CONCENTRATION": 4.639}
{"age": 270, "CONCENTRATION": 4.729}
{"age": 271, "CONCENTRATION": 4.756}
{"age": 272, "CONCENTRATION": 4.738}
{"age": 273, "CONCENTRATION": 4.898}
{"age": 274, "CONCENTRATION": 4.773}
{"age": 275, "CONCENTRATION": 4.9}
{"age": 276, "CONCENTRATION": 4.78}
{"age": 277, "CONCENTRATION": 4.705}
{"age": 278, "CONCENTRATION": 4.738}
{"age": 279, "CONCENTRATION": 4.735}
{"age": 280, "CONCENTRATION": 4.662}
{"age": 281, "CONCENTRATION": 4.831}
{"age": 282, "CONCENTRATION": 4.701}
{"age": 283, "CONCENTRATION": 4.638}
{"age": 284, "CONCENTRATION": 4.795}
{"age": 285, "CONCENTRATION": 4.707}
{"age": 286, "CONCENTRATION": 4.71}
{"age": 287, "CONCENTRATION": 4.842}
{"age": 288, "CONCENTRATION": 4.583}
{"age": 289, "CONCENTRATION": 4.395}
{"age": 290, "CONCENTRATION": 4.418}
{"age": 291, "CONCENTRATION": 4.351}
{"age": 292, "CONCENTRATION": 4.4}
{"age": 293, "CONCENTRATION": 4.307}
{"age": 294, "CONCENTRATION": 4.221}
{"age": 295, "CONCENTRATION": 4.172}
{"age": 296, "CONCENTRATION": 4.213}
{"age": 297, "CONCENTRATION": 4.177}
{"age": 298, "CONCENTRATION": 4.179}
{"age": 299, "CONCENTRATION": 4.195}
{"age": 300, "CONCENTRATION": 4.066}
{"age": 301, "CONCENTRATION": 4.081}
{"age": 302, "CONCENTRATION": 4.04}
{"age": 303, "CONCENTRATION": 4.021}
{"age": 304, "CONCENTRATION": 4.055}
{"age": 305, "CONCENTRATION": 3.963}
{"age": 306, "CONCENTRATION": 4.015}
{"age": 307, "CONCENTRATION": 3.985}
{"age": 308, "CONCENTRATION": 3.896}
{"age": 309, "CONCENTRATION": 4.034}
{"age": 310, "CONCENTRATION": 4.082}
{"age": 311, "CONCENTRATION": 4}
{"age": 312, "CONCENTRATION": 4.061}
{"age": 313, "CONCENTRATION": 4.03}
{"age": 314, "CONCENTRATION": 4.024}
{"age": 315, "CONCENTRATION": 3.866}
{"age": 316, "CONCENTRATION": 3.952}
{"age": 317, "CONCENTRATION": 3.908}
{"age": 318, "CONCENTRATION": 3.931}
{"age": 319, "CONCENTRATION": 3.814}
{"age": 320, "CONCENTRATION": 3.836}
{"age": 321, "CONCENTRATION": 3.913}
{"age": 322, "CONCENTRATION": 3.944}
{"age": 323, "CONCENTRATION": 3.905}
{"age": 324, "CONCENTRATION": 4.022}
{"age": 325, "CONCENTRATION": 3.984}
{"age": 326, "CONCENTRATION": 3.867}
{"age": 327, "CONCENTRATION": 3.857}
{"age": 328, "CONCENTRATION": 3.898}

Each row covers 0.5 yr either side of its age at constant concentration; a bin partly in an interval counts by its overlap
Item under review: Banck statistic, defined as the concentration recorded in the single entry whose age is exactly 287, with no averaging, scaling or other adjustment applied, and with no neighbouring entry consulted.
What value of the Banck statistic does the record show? 4.842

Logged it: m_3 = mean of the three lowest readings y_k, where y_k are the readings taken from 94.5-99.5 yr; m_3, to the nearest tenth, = 5.1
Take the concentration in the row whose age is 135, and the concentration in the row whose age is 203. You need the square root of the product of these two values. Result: 4.7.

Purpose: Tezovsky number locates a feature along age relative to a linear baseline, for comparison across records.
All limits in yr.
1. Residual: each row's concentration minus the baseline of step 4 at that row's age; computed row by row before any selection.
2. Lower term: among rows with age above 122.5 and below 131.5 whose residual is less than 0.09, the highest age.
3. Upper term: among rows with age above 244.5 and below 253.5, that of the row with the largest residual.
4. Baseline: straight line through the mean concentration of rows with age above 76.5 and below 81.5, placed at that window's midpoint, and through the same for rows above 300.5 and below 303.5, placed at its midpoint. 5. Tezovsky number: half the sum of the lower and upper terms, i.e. 191.0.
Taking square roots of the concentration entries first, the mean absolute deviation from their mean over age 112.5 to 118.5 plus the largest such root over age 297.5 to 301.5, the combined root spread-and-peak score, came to 2.06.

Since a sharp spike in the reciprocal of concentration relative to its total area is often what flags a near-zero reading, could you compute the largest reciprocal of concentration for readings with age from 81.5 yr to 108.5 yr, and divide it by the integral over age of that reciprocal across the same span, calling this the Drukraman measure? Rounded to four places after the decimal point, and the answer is 0.0423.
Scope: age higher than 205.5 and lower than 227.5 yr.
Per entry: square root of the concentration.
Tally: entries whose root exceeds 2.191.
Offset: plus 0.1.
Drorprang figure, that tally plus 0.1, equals 16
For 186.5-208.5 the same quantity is 18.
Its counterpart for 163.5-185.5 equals 7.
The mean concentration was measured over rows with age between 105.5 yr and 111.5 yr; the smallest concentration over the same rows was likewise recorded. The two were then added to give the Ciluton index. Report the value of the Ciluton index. 8.90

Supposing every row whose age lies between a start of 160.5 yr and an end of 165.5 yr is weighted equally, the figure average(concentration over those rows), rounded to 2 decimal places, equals 4.54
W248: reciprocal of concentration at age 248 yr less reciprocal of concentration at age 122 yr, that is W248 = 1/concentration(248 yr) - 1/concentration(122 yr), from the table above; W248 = -0.014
